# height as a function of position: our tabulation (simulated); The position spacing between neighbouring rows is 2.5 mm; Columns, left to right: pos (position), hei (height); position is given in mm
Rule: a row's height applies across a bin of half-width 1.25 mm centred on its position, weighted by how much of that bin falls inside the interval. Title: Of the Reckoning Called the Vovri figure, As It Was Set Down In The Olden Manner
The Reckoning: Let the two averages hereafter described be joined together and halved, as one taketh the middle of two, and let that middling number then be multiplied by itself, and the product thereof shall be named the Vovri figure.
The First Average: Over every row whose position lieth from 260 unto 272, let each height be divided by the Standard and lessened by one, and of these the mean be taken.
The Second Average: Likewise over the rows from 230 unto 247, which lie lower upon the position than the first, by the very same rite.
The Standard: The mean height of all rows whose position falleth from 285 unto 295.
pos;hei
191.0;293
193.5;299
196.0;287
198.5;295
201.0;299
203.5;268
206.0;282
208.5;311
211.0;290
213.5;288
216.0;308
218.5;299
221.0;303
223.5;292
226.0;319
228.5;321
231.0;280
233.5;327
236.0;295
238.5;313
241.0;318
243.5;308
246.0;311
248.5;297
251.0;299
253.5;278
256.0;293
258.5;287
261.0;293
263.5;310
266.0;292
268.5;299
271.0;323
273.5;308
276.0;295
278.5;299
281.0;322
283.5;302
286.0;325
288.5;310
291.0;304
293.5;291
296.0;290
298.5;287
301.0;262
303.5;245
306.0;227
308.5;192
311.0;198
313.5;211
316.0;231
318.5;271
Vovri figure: 0.0000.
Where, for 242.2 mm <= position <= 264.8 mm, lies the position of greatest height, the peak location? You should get 246.0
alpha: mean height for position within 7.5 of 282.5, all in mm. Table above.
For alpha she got 309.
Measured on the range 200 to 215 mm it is 290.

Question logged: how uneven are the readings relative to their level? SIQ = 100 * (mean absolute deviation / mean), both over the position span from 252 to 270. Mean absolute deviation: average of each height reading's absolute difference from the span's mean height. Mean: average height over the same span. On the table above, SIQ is 2.21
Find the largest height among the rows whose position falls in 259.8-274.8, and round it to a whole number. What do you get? 323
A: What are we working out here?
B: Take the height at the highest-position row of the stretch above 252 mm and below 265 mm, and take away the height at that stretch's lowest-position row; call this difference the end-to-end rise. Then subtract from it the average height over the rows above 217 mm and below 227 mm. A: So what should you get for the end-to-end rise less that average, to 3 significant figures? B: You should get -271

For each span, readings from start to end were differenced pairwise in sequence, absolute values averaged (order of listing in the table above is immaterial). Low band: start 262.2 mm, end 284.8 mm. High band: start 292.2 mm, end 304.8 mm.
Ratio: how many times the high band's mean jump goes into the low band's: 1.3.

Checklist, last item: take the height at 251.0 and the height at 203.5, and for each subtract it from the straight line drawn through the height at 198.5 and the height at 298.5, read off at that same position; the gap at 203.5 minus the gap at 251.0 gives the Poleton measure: 35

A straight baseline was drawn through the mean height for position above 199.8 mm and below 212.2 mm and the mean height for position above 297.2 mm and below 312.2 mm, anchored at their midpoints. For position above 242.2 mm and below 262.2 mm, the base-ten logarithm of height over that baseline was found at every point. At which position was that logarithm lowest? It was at 253.5 mm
